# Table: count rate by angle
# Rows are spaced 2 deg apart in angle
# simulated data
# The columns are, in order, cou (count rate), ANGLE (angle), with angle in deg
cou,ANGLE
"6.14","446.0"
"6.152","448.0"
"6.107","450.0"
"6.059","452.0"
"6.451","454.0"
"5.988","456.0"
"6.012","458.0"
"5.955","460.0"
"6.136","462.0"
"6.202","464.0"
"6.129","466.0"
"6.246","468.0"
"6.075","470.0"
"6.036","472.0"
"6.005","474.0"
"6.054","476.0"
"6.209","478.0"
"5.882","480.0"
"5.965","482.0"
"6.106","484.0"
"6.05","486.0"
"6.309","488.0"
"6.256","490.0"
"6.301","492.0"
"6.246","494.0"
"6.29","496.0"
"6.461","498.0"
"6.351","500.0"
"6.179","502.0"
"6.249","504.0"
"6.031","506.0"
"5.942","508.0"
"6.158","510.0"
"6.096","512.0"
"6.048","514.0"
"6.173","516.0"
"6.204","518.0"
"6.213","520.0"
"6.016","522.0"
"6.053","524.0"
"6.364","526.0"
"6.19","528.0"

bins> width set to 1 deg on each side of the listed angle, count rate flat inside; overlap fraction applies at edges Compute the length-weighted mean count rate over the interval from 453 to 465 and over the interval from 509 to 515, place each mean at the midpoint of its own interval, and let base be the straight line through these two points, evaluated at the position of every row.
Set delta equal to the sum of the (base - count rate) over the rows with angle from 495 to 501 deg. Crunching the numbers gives -0.78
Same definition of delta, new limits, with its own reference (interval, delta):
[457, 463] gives 0.27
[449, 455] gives -0.24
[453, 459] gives -0.08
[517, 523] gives -0.14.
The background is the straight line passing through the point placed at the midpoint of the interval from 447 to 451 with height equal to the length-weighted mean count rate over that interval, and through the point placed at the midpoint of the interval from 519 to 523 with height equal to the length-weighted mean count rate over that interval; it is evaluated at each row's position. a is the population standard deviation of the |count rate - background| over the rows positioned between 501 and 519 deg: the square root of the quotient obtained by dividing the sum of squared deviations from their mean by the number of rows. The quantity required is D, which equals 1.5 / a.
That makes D 34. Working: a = 0.045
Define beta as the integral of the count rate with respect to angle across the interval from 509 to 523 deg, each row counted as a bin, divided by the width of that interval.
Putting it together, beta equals 6.13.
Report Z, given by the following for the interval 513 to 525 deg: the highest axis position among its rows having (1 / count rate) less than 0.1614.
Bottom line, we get 520.0 deg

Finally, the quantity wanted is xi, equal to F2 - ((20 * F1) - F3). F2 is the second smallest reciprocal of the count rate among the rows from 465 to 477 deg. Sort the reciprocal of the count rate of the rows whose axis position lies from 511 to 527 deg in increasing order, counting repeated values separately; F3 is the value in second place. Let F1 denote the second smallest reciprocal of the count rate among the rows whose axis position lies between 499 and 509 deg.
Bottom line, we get -2.88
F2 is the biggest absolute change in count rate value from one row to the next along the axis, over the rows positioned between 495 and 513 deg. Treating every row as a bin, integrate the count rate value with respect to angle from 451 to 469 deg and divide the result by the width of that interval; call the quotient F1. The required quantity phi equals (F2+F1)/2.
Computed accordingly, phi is 3.17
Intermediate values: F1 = 6.13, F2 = 0.218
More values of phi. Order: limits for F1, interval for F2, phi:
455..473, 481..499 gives 3.17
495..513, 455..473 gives 3.19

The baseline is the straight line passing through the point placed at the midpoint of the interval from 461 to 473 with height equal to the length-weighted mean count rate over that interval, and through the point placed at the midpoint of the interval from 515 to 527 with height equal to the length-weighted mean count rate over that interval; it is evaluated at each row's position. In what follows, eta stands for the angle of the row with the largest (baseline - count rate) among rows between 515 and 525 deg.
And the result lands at 522.0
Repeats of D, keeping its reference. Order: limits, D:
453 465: 15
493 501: 19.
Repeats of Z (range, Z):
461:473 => 468.0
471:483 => 478.0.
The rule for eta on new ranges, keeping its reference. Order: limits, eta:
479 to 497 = 480.0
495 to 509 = 508.0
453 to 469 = 460.0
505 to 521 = 508.0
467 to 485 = 480.0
